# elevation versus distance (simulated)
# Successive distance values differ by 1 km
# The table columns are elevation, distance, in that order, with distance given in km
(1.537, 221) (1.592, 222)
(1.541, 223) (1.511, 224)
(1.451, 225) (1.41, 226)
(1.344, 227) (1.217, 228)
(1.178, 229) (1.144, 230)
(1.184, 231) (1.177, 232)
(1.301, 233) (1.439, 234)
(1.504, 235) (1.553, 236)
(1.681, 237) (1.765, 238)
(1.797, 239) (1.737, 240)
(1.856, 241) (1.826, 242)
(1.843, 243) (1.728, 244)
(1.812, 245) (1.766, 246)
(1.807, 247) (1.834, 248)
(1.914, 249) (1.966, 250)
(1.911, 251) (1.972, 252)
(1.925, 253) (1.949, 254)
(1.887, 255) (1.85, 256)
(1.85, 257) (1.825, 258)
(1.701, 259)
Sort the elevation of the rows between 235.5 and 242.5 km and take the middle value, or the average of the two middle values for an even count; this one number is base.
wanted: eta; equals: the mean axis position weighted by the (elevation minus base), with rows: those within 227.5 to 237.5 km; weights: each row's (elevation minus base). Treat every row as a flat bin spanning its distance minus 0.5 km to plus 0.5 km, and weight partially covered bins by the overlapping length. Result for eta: 231.4 km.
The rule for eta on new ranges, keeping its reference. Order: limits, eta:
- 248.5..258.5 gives 252.7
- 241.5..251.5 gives 248.3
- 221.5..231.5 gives 227.6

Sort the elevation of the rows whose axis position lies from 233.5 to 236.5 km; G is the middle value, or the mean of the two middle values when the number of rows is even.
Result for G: 1.50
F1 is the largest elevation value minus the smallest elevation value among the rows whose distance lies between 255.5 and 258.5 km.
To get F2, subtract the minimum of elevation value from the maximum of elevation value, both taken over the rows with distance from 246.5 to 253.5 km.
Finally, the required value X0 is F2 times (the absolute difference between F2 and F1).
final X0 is 0.023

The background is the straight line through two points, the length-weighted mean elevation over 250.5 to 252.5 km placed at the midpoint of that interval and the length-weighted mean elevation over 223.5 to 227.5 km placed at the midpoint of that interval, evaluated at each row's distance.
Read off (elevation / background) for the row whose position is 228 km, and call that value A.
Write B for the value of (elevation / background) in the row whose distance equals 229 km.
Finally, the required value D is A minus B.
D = 0.04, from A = 0.823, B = 0.79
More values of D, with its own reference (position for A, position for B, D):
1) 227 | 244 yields -0.04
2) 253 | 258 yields 0.09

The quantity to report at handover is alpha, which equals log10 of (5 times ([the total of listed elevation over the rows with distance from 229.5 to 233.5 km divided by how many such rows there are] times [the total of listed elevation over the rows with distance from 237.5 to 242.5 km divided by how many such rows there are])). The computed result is 1.03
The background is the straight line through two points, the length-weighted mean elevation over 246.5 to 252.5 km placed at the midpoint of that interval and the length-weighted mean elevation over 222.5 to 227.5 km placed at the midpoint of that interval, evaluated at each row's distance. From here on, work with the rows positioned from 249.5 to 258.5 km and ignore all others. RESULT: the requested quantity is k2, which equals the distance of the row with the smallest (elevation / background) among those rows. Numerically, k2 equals 258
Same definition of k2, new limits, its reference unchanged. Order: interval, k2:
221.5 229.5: 229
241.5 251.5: 244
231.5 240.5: 232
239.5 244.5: 244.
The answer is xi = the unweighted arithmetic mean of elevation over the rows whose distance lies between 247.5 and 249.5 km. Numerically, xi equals 1.87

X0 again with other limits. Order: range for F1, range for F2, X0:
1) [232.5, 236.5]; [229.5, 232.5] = 0.008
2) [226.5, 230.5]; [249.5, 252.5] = 0.008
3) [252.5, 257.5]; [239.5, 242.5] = 0.002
